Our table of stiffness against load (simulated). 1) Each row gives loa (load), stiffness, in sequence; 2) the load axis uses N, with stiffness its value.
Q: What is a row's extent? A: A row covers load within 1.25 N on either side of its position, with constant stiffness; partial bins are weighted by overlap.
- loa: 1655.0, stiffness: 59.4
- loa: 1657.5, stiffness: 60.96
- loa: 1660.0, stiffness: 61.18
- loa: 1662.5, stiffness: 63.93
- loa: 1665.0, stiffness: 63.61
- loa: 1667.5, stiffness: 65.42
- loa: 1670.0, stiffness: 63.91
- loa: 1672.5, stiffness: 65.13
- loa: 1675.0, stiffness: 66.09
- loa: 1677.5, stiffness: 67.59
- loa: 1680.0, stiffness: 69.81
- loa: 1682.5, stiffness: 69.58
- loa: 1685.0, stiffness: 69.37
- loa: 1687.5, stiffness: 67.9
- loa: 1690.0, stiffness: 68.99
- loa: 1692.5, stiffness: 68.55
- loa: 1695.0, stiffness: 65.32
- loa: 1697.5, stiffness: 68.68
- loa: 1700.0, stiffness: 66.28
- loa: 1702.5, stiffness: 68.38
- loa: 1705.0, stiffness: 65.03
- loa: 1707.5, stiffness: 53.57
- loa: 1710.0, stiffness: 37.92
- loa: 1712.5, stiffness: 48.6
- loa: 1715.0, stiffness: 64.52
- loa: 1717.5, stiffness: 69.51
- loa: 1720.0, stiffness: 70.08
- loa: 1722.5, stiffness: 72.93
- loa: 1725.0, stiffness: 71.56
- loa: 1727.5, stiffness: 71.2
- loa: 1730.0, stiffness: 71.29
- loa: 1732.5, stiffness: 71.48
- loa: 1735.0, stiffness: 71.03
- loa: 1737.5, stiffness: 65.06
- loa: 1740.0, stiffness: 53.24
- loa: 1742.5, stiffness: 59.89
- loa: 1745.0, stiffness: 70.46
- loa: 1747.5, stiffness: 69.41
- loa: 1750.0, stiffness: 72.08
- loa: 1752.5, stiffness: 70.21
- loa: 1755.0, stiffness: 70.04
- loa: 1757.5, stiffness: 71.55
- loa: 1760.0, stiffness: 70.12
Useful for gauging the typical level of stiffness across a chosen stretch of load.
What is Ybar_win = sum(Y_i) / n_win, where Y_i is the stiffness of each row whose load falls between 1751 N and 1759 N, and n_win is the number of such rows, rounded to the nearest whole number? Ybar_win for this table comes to 71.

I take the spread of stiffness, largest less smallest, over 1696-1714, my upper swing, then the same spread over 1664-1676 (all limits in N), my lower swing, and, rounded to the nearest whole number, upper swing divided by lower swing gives 12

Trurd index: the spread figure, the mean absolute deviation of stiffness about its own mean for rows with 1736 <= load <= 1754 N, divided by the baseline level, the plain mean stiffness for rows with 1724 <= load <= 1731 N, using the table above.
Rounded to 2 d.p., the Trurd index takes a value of 0.08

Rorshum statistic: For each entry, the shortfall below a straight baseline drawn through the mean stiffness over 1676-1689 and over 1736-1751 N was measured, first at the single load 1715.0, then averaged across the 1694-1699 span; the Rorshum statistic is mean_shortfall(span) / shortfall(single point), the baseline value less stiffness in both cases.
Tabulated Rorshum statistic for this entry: 0.4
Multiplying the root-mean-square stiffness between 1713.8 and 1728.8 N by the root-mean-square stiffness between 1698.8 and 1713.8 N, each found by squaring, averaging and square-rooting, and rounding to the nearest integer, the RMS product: 4039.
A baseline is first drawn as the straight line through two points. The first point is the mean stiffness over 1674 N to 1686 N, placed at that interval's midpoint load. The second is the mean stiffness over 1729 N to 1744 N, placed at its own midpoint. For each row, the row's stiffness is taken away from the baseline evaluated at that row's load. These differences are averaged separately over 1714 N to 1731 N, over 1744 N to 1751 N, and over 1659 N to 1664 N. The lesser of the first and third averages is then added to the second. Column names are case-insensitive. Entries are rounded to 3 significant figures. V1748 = -10.0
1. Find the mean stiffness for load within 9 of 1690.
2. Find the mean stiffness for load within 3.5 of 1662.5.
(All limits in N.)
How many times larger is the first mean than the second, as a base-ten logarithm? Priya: 0.04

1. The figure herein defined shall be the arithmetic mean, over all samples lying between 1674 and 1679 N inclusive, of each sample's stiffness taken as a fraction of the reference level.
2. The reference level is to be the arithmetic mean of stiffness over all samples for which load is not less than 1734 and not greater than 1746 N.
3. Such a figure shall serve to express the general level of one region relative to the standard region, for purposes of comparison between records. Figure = 1.05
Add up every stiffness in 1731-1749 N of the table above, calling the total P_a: 461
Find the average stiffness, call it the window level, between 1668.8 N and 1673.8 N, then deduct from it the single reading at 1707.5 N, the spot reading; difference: 11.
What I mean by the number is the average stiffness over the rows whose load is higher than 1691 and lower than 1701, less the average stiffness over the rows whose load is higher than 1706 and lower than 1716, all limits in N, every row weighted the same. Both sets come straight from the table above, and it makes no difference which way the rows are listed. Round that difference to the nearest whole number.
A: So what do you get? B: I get 16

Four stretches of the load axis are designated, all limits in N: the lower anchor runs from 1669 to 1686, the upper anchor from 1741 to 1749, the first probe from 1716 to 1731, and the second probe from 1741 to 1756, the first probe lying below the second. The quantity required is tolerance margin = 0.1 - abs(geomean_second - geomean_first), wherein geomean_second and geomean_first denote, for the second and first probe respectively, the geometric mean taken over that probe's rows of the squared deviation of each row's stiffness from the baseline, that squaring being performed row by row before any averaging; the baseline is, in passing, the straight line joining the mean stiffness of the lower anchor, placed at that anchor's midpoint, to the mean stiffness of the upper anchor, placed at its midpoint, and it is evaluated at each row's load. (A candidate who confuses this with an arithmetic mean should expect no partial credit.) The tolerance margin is -1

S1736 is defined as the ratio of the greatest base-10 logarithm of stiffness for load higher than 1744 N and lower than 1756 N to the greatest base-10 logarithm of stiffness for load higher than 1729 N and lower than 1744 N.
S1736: 1.00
